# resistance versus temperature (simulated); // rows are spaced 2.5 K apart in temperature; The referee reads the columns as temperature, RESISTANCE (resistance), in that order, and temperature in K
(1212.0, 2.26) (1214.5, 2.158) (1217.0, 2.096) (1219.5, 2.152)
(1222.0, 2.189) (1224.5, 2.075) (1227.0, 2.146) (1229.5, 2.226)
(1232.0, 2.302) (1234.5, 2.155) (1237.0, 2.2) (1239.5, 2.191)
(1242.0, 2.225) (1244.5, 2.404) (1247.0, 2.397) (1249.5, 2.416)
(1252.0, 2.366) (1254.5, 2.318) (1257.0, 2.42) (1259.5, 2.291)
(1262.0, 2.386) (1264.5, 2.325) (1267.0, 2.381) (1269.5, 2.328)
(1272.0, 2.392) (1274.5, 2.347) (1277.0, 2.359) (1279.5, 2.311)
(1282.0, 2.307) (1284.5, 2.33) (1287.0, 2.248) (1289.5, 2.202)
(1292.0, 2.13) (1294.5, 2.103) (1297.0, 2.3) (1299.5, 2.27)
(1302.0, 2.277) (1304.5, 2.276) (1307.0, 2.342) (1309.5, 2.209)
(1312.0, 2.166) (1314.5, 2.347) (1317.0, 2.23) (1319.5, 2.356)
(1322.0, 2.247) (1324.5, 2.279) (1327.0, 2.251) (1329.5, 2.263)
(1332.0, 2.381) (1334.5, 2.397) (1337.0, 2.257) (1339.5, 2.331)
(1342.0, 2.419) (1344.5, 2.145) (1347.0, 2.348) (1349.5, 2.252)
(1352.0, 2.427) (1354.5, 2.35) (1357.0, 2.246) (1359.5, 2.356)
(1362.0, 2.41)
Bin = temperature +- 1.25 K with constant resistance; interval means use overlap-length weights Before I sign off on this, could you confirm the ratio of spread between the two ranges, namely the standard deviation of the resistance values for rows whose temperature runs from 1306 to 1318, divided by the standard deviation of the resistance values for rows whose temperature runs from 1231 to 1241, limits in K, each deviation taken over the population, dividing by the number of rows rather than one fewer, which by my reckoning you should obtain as 1.3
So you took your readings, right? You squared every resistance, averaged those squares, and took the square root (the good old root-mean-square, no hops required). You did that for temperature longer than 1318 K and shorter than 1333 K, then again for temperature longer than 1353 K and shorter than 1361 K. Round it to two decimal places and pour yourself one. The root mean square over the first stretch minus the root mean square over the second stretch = -0.02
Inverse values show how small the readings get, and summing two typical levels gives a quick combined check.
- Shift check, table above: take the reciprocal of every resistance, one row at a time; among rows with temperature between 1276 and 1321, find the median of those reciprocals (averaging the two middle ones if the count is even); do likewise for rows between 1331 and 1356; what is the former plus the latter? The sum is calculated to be 0.865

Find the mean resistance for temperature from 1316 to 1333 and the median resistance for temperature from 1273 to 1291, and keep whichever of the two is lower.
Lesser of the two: 2.29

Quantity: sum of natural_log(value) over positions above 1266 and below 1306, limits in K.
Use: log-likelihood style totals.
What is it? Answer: 13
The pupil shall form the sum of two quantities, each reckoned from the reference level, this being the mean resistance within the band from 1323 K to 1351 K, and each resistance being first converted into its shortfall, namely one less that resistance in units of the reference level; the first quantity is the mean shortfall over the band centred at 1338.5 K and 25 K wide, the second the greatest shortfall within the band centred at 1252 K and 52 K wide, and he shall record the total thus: 0.067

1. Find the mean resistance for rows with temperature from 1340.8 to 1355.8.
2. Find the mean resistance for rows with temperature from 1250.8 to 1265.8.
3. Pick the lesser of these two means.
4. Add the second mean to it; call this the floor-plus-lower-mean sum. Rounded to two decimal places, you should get 4.67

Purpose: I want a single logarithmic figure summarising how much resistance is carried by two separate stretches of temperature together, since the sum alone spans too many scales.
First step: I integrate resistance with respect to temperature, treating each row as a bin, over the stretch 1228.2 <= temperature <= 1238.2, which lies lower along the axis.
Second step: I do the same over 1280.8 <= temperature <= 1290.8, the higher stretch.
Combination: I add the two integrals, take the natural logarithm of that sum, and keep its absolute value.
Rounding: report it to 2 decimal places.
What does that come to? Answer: 3.80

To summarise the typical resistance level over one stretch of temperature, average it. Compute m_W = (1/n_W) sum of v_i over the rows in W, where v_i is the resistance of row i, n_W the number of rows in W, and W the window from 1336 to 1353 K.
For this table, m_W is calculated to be 2.31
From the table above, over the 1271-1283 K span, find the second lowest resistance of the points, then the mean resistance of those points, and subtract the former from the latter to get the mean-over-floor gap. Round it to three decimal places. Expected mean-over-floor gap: 0.032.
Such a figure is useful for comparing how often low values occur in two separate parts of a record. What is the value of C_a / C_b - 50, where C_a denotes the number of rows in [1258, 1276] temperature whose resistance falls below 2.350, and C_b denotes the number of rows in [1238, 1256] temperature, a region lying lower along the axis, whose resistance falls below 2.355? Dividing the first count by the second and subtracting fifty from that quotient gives -48.7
